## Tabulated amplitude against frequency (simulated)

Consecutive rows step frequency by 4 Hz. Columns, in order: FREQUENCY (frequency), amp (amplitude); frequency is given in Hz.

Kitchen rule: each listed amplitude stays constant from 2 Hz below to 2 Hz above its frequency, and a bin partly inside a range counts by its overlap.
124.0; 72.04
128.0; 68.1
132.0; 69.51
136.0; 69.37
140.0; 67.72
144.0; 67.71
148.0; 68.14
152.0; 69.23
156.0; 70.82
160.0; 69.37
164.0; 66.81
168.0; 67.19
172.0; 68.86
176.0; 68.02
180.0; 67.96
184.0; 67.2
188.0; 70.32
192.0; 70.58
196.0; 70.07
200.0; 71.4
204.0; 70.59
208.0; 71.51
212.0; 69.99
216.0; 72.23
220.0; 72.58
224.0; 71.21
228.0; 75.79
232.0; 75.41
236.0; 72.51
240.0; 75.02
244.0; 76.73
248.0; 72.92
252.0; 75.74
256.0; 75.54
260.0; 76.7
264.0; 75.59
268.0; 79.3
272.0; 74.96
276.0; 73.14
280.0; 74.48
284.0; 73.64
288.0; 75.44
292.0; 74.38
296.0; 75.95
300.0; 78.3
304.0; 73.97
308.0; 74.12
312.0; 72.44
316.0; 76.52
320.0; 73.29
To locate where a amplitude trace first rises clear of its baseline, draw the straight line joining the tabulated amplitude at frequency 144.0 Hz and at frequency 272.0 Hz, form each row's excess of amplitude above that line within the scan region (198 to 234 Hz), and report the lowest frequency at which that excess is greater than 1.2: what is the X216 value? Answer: 228.0 Hz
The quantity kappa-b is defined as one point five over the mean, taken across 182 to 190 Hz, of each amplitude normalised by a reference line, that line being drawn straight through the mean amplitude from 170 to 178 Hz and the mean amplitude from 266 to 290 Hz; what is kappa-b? 1.51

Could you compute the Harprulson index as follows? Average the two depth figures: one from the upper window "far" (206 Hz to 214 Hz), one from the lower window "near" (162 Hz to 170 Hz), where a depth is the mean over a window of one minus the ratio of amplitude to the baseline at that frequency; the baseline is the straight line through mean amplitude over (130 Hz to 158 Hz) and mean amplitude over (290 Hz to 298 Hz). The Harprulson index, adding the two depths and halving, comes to 0.027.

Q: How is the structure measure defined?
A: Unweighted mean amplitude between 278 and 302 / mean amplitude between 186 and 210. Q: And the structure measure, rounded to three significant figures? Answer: 1.07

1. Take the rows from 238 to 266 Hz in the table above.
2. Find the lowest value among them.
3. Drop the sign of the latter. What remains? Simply 72.9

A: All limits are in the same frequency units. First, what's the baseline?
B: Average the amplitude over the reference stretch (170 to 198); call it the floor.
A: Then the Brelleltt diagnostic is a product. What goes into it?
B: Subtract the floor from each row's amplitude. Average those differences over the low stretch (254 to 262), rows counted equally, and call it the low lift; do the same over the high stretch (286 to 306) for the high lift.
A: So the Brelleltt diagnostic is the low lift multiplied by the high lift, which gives 47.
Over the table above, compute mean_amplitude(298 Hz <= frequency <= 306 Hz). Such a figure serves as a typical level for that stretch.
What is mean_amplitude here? 76.1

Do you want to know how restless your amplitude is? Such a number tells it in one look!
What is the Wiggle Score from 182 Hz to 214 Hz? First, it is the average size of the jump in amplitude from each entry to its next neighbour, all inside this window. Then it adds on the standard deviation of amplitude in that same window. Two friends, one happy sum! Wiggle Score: 2.5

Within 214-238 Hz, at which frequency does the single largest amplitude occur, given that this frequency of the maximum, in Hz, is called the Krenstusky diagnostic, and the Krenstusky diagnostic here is 228.0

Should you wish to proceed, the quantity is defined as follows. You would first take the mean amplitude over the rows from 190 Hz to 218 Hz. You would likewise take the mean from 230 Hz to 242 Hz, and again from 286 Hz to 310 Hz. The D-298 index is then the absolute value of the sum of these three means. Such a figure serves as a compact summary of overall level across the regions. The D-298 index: 221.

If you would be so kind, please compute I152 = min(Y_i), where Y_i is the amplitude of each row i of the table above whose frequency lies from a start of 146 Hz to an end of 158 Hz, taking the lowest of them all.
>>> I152 68.14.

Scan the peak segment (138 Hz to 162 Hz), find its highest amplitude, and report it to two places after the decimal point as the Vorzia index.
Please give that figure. 70.82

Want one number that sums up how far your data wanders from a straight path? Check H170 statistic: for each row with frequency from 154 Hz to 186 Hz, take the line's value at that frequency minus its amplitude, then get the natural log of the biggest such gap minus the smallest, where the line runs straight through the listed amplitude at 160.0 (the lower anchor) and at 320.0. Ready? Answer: 1.46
